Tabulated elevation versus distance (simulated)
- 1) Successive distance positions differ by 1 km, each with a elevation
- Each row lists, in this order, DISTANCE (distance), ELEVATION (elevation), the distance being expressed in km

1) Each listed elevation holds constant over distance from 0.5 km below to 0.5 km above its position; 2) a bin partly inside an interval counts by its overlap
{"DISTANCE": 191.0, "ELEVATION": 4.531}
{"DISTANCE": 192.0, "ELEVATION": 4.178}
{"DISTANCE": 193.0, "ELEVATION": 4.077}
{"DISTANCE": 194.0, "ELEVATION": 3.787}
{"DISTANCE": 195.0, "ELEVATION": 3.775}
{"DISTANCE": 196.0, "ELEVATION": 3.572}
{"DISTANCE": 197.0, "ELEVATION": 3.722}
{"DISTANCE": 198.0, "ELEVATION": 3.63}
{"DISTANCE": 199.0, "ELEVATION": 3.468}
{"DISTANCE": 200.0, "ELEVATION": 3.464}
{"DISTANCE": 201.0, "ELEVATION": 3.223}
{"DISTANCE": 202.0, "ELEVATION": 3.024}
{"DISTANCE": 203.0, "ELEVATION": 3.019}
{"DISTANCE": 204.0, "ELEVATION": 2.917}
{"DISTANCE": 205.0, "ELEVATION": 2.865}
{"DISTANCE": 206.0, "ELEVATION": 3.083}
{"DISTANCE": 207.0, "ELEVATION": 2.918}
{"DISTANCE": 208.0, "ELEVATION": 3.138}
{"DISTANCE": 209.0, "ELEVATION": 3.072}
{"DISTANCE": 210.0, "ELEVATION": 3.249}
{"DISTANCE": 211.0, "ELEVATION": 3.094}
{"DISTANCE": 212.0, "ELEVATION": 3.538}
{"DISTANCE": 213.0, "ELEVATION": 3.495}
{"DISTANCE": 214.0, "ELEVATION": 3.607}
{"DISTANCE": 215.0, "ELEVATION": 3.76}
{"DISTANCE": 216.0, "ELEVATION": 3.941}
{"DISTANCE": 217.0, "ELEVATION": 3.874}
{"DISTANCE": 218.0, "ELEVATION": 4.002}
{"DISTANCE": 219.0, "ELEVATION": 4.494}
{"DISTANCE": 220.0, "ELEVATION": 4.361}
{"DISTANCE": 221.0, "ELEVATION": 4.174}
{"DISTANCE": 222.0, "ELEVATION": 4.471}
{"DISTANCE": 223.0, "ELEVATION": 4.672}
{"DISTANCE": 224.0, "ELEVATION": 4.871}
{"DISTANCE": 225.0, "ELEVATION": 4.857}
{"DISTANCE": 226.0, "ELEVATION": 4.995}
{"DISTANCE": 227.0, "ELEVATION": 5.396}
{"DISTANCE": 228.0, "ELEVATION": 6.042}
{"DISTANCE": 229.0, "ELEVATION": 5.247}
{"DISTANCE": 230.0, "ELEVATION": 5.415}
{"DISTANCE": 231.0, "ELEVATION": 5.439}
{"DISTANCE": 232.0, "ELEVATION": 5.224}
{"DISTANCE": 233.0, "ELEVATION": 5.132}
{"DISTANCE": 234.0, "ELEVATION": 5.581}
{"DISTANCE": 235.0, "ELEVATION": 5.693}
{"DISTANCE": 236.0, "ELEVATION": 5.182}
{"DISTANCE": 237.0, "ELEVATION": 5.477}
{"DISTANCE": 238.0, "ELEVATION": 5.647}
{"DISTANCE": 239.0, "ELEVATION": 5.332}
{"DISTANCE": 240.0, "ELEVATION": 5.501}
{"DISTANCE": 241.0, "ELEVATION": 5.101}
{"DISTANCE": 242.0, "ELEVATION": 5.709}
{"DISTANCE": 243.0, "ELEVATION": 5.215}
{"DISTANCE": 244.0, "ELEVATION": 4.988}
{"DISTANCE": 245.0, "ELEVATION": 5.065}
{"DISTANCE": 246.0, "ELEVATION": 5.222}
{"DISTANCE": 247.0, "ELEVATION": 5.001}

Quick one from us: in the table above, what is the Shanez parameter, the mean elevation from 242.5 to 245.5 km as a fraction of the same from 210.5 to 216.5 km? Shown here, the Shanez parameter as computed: 1.4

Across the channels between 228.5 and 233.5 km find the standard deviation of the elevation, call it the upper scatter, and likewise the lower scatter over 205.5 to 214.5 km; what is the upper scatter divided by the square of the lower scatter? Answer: 2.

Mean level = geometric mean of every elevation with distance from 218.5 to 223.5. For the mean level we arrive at 4.4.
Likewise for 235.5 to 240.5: 5.4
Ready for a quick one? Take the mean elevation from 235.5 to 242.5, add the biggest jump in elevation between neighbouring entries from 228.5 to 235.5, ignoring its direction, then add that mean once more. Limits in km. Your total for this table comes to 11.3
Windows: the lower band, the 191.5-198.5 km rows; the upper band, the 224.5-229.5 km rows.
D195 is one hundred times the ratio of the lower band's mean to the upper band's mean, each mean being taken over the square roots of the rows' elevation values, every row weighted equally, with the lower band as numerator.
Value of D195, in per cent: 85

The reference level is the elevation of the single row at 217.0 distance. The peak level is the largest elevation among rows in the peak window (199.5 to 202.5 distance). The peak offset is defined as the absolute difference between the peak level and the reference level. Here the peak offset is 0.4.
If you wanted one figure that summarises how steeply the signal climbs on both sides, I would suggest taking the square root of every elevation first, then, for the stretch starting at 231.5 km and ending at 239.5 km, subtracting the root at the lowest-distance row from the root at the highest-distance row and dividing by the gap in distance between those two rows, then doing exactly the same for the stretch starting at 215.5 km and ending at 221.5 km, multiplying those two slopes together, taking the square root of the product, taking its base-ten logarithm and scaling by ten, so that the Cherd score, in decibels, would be -22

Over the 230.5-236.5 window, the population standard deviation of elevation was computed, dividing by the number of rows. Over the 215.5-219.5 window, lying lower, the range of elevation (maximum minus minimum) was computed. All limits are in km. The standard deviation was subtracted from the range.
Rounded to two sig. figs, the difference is 0.41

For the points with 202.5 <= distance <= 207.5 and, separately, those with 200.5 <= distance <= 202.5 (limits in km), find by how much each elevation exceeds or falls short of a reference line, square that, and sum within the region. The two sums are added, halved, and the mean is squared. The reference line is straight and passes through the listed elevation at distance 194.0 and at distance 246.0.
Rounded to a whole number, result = 16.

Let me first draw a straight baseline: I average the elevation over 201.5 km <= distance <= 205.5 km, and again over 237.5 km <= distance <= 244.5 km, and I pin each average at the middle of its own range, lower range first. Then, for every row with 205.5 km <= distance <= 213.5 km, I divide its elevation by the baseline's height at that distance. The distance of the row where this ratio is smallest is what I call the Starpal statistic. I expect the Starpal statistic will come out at 211.0 km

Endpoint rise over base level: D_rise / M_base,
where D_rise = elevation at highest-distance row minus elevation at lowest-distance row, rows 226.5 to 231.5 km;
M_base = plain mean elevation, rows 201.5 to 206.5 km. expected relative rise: 0.01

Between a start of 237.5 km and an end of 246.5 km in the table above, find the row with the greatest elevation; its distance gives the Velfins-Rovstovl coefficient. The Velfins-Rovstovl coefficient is 242.0 km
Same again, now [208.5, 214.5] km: 214.0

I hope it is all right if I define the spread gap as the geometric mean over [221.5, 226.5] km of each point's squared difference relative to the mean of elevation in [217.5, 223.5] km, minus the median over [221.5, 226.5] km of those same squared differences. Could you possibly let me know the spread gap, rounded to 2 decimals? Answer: -0.12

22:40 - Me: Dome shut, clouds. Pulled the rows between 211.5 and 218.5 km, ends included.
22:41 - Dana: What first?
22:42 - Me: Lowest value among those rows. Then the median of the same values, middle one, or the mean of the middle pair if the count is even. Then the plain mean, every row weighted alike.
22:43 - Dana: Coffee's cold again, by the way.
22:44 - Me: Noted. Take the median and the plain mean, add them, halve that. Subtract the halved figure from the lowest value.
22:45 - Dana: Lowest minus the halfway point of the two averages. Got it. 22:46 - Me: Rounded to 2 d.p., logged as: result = -0.26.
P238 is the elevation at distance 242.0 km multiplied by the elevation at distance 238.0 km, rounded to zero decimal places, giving 32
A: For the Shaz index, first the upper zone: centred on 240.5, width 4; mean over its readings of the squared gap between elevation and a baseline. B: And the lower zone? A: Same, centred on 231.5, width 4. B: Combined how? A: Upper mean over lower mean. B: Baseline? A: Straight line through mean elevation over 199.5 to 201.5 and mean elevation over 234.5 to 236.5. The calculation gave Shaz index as 3.1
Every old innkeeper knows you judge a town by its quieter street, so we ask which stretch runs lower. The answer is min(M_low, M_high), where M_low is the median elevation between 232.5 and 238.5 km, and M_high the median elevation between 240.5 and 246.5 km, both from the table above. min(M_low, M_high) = 5.2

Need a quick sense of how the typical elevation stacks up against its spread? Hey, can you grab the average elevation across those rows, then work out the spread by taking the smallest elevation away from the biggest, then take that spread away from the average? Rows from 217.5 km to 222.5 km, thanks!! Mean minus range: 3.8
